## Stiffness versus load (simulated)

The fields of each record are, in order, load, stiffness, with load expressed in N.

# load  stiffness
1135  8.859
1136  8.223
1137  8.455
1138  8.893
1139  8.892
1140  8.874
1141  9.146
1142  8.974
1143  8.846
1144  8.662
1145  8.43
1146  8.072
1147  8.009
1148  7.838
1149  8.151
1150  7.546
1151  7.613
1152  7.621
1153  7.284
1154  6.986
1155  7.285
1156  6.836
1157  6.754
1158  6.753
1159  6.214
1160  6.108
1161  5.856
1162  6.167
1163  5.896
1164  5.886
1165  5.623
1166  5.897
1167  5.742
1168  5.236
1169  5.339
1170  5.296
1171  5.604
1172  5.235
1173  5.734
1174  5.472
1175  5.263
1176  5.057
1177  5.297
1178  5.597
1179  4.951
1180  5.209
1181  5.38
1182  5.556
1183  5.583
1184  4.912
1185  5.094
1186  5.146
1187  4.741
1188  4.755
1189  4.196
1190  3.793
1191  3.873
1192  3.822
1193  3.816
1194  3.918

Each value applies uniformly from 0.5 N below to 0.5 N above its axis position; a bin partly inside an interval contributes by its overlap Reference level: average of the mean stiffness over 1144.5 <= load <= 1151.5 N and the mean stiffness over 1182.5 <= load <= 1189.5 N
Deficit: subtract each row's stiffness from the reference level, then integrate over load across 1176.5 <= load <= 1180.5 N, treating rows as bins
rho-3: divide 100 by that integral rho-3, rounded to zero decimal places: 21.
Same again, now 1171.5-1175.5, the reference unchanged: 25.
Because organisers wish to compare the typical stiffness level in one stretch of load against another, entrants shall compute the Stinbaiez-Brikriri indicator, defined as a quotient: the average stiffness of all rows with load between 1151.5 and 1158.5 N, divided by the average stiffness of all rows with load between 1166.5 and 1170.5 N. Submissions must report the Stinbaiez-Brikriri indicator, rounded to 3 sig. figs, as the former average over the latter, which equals 1.31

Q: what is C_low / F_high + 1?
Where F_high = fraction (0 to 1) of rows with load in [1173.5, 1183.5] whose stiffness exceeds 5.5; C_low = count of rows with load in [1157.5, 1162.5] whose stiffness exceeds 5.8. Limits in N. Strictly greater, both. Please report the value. 18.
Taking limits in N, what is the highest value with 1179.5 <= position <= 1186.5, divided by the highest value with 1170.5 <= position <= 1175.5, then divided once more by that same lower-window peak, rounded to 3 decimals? 0.170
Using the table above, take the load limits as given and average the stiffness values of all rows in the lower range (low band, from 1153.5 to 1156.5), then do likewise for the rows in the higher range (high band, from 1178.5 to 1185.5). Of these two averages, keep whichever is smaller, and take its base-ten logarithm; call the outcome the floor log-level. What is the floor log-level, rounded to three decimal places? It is 0.719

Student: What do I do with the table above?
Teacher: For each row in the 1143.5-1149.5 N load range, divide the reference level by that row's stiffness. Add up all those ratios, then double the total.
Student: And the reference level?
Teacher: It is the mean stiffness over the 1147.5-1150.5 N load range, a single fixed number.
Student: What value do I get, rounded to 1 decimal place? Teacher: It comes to 11.5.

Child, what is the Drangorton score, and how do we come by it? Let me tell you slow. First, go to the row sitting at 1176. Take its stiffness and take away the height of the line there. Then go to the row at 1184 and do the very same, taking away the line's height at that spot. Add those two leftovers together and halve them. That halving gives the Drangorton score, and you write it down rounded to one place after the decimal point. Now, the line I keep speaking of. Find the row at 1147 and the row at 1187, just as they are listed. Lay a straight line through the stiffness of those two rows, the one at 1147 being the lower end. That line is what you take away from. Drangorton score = -0.3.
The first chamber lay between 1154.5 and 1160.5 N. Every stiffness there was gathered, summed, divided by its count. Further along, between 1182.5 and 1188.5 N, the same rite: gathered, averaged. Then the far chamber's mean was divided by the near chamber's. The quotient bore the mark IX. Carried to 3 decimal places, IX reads 0.757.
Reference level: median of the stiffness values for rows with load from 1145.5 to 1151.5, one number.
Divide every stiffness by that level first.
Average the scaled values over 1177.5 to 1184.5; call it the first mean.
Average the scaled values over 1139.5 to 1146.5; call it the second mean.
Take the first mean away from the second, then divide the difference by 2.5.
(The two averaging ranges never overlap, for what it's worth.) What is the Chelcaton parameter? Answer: 0.17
